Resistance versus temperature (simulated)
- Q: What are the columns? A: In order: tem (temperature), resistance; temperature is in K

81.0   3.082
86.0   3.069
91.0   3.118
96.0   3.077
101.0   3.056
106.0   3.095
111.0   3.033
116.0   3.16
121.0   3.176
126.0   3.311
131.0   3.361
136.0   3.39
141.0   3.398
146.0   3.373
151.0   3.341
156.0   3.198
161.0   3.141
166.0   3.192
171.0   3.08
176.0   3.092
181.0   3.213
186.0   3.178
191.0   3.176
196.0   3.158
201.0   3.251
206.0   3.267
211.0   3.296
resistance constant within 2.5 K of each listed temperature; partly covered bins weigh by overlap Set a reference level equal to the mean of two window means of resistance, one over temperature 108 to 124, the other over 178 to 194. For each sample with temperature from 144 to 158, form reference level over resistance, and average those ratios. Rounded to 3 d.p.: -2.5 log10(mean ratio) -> 0.049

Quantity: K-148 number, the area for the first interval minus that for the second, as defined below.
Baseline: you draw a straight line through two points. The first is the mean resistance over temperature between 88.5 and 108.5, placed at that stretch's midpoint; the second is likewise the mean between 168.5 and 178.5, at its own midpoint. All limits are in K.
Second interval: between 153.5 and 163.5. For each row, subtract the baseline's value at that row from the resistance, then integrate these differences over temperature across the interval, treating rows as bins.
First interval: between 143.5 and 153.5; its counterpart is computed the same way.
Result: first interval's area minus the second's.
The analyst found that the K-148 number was 1.9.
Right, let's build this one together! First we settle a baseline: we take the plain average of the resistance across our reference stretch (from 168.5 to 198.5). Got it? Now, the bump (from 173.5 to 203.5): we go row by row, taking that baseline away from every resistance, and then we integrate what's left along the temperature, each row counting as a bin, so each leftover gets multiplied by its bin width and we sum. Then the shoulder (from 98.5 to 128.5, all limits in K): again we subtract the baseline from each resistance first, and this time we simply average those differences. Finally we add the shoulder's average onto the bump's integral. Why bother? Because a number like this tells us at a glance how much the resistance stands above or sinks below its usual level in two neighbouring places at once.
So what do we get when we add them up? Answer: 0.84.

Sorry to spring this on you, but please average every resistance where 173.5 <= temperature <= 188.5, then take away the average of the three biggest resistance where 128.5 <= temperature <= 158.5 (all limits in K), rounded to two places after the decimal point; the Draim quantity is -0.23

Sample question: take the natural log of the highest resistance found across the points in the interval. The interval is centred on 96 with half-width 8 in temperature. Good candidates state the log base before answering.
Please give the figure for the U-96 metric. 1.14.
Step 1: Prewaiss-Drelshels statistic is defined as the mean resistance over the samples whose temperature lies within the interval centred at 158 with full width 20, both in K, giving 3.22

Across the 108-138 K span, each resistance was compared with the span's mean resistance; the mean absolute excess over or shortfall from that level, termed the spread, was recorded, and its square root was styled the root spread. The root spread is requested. 0.34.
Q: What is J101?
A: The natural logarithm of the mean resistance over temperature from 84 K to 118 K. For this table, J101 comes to 1.13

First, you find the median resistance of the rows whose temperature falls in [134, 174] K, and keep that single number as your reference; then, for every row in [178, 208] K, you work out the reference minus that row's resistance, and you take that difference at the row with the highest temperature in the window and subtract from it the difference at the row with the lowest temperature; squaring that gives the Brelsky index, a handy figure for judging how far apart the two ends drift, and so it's 0.0029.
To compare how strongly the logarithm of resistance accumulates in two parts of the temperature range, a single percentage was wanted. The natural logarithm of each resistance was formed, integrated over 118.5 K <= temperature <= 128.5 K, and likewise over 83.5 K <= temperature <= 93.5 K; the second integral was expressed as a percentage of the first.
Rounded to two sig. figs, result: 96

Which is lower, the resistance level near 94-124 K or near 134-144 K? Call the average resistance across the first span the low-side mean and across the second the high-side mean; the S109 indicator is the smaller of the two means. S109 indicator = 3.10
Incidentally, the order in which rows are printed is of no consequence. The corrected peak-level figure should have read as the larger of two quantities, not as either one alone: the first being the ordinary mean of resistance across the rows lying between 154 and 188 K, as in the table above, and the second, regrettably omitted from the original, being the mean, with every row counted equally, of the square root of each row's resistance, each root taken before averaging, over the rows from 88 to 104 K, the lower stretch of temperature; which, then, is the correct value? 3.16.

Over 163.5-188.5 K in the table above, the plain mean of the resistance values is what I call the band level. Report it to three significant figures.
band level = 3.15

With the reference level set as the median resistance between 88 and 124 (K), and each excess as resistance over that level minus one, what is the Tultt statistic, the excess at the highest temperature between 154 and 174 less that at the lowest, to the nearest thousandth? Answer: -0.038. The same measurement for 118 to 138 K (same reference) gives 0.069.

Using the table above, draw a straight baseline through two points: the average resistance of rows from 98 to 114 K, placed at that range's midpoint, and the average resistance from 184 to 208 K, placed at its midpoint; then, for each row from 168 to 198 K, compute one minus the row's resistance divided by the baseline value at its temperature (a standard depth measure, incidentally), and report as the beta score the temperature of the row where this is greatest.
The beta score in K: 171.0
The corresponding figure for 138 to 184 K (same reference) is 171.0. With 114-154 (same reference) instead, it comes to 116.0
